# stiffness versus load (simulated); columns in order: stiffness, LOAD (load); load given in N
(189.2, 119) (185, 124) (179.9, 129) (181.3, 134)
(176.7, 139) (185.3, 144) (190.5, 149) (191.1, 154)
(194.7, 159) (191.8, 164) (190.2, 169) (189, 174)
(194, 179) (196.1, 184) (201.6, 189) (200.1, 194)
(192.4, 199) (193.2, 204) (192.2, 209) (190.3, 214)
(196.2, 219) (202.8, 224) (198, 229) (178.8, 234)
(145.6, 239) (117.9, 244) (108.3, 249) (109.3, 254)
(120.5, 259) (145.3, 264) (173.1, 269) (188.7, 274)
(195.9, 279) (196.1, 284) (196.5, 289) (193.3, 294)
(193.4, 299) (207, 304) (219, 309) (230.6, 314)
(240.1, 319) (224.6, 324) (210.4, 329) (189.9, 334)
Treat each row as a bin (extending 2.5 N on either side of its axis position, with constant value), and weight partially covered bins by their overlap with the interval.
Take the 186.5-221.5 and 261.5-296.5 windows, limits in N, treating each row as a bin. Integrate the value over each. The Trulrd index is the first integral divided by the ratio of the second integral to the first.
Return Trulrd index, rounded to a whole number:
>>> 7239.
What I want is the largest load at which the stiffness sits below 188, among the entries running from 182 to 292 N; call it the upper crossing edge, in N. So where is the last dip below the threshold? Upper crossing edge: 269 N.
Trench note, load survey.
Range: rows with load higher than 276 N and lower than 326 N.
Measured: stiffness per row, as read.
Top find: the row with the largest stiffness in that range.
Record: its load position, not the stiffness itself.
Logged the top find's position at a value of 319 N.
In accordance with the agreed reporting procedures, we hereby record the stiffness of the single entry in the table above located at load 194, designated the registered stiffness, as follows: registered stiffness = 200.1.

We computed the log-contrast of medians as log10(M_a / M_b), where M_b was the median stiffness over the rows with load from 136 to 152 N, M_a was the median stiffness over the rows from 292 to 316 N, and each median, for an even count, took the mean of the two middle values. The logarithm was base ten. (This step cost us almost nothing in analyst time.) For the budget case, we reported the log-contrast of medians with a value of 0.048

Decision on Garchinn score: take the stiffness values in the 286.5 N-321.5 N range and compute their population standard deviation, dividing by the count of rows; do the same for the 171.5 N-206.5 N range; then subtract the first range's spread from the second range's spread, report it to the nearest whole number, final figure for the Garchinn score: -13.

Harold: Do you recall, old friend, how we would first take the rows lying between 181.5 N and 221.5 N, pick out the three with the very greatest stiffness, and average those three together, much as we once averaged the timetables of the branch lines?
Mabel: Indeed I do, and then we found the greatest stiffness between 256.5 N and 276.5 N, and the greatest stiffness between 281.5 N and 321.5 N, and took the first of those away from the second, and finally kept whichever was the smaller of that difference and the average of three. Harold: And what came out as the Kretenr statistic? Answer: 51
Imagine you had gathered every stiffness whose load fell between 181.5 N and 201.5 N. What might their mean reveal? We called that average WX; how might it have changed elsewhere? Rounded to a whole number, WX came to 198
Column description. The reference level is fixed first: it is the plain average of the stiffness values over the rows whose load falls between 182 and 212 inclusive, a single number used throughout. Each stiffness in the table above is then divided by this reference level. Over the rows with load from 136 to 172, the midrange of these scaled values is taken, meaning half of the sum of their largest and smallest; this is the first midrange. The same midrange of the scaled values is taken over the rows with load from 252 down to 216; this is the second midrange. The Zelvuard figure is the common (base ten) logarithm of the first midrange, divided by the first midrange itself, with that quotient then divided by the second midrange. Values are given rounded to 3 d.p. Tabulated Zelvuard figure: -0.031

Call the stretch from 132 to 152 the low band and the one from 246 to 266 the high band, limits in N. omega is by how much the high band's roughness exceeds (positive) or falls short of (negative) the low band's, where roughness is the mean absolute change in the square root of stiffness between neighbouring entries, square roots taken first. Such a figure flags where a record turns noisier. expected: 0.3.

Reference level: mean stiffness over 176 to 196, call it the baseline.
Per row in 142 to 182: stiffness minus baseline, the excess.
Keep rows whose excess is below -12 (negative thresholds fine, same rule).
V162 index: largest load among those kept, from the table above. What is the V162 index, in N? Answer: 144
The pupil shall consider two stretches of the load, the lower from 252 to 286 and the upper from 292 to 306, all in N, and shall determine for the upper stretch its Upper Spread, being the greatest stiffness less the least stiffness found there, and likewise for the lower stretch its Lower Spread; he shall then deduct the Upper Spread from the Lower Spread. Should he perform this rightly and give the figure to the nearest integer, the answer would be 73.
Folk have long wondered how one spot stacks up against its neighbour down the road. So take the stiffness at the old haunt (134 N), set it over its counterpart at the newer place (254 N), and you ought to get 1.7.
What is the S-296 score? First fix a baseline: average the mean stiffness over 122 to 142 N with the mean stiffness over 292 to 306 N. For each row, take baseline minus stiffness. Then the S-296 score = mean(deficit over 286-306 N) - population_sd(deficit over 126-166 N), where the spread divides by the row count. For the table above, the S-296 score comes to -14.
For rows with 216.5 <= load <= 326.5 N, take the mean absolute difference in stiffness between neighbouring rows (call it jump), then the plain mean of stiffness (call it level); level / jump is 15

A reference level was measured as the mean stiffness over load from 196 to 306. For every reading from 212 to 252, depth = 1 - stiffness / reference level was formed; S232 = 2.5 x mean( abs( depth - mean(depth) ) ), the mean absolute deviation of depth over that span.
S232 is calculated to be 0.47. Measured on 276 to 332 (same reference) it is 0.20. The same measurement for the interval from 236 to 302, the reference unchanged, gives 0.47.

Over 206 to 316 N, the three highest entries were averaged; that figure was 219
